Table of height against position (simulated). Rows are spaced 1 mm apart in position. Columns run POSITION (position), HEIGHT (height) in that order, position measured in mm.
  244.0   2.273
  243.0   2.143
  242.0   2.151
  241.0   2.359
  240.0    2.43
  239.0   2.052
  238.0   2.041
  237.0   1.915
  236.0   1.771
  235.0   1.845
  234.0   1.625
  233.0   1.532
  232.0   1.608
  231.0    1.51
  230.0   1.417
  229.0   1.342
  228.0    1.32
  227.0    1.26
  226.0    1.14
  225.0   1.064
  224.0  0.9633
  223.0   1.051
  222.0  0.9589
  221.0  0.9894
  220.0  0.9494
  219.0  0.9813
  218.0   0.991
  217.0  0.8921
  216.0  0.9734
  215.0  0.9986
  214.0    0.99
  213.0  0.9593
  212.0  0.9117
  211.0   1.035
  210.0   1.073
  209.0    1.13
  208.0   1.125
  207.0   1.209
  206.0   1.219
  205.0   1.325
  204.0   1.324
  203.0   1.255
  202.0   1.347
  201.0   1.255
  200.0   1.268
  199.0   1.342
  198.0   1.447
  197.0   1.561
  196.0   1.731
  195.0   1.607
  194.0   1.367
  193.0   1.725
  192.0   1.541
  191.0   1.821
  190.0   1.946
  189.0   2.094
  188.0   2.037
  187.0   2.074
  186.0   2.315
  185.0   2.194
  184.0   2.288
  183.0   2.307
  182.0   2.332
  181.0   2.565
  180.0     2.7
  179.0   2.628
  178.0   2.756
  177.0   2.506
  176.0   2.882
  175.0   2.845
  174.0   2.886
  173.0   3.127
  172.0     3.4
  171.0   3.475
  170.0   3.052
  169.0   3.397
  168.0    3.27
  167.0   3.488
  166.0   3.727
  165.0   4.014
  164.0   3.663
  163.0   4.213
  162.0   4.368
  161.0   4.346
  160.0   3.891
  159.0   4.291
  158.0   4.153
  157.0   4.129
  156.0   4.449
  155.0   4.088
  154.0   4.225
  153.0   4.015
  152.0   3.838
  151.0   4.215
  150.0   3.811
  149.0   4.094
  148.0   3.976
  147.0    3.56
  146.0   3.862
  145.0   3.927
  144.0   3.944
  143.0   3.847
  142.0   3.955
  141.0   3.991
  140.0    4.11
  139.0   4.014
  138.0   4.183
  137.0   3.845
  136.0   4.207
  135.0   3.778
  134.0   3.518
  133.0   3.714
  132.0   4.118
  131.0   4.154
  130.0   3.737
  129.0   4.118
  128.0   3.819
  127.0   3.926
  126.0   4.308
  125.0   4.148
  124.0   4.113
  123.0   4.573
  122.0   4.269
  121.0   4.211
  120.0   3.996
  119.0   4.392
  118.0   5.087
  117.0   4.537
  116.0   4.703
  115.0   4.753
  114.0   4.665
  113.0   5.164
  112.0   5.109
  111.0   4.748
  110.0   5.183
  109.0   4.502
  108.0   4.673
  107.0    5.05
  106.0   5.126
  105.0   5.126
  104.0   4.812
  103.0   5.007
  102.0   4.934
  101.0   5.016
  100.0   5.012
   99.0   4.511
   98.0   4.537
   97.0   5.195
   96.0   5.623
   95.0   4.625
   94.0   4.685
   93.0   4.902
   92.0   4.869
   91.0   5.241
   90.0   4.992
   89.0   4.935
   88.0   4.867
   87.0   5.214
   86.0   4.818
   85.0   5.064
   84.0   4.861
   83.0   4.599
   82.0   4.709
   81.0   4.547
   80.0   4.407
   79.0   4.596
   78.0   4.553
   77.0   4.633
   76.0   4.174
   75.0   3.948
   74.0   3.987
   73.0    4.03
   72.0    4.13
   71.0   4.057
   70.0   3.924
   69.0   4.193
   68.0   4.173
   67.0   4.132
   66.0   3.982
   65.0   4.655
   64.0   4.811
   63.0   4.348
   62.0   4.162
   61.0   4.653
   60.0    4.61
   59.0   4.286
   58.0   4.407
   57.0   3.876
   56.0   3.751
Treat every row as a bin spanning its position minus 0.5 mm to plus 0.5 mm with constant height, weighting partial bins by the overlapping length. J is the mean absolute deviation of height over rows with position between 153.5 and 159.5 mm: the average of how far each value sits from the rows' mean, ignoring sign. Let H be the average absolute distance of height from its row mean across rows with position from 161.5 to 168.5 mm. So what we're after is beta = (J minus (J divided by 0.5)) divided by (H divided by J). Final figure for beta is -0.03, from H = 0.324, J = 0.10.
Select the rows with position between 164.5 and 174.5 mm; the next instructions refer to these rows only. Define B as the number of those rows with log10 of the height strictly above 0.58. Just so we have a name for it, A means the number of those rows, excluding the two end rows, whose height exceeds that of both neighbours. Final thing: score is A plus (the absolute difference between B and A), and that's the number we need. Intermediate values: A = 2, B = 1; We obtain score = 3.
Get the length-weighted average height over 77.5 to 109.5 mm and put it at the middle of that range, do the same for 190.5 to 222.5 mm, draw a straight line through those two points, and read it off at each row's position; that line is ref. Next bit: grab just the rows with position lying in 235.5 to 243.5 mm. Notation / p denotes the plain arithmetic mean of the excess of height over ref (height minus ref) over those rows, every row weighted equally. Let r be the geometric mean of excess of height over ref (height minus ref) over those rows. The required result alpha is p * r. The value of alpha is 3.7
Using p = 1.9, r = 1.9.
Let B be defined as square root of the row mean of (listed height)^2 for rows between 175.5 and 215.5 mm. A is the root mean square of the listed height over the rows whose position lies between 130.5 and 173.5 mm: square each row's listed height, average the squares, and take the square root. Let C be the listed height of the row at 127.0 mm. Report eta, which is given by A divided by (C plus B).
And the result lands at 0.7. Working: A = 4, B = 1.8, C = 3.926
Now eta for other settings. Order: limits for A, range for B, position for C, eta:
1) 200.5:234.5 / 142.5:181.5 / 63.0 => 0.1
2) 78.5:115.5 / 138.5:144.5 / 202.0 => 0.9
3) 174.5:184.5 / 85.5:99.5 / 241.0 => 0.4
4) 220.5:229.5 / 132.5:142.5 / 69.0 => 0.1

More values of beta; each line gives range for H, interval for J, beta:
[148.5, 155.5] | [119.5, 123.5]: -0.19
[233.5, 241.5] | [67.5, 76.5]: -0.04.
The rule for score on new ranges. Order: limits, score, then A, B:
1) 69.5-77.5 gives 8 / 1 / 8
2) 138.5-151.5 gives 12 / 3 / 12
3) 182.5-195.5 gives 6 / 3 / 0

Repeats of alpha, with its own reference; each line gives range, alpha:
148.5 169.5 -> 1.5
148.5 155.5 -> 1.1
